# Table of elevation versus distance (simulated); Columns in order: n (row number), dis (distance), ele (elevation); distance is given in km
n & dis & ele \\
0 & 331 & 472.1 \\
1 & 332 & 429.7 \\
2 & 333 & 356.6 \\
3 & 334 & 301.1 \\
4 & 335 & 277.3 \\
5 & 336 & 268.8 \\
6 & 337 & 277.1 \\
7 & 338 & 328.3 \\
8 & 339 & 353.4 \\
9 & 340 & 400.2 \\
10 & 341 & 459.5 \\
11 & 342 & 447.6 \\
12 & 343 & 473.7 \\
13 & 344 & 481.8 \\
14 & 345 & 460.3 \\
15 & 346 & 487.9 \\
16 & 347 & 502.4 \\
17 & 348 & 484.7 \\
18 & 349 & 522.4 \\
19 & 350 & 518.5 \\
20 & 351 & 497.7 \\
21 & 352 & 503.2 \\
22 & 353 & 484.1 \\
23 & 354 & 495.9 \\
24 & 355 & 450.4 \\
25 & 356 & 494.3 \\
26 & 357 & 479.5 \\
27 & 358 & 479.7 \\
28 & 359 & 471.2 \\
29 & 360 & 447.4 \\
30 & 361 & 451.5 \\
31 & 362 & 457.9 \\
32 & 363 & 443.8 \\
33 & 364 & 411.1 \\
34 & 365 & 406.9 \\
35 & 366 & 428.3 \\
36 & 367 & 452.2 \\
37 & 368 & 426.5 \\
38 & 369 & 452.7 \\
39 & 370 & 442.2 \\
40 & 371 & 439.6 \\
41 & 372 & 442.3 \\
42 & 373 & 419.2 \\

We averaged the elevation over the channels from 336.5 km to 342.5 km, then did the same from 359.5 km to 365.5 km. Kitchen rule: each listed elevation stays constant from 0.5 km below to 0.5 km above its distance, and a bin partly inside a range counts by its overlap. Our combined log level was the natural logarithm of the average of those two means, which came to 6.01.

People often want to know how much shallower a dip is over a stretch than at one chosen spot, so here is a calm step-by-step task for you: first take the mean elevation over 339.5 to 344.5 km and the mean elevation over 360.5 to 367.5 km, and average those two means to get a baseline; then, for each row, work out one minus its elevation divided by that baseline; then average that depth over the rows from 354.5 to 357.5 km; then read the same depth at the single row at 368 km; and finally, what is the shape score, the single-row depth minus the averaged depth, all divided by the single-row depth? 2.7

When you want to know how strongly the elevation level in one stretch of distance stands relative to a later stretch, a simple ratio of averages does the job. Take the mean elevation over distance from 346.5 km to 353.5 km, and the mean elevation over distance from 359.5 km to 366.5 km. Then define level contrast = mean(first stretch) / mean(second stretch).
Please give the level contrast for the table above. 1.15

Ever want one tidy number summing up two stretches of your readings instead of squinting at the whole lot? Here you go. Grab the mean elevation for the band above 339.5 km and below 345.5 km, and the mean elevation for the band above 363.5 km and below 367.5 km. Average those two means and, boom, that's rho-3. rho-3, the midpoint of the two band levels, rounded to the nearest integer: 439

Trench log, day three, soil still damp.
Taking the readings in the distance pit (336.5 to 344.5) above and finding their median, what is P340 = 424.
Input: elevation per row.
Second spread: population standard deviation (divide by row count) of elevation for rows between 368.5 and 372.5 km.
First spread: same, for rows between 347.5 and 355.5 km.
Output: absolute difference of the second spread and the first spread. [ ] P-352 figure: 16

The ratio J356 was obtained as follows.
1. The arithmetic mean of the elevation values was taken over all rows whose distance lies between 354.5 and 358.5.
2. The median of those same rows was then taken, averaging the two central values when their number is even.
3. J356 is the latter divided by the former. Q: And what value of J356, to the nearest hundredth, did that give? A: 1.01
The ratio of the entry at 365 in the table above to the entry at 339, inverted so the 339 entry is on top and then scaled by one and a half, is 1.30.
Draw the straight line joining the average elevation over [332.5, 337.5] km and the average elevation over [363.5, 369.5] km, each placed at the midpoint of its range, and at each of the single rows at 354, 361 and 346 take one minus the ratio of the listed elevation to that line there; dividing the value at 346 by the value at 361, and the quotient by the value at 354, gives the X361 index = -12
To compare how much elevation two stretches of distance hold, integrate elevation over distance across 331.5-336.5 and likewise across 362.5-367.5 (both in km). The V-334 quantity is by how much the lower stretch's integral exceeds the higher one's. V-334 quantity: -509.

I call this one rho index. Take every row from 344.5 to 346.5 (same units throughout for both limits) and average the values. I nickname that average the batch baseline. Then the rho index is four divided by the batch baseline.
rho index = 0.0084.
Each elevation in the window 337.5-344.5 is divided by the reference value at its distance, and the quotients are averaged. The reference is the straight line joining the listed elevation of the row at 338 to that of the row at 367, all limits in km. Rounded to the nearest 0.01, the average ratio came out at 1.23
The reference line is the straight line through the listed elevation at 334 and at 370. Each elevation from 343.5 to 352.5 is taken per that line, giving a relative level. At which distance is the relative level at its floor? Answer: 345 km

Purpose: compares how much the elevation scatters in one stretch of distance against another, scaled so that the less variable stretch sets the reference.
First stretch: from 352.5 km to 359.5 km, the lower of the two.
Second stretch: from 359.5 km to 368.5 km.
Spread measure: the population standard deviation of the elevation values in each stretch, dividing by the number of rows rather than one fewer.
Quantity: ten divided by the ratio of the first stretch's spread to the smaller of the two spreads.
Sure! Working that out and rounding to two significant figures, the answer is 10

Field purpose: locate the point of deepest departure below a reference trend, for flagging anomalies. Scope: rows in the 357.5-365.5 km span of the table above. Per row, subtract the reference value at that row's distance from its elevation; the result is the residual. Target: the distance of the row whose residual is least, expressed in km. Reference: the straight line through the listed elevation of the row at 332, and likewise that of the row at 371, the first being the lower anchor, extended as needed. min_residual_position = 365 km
